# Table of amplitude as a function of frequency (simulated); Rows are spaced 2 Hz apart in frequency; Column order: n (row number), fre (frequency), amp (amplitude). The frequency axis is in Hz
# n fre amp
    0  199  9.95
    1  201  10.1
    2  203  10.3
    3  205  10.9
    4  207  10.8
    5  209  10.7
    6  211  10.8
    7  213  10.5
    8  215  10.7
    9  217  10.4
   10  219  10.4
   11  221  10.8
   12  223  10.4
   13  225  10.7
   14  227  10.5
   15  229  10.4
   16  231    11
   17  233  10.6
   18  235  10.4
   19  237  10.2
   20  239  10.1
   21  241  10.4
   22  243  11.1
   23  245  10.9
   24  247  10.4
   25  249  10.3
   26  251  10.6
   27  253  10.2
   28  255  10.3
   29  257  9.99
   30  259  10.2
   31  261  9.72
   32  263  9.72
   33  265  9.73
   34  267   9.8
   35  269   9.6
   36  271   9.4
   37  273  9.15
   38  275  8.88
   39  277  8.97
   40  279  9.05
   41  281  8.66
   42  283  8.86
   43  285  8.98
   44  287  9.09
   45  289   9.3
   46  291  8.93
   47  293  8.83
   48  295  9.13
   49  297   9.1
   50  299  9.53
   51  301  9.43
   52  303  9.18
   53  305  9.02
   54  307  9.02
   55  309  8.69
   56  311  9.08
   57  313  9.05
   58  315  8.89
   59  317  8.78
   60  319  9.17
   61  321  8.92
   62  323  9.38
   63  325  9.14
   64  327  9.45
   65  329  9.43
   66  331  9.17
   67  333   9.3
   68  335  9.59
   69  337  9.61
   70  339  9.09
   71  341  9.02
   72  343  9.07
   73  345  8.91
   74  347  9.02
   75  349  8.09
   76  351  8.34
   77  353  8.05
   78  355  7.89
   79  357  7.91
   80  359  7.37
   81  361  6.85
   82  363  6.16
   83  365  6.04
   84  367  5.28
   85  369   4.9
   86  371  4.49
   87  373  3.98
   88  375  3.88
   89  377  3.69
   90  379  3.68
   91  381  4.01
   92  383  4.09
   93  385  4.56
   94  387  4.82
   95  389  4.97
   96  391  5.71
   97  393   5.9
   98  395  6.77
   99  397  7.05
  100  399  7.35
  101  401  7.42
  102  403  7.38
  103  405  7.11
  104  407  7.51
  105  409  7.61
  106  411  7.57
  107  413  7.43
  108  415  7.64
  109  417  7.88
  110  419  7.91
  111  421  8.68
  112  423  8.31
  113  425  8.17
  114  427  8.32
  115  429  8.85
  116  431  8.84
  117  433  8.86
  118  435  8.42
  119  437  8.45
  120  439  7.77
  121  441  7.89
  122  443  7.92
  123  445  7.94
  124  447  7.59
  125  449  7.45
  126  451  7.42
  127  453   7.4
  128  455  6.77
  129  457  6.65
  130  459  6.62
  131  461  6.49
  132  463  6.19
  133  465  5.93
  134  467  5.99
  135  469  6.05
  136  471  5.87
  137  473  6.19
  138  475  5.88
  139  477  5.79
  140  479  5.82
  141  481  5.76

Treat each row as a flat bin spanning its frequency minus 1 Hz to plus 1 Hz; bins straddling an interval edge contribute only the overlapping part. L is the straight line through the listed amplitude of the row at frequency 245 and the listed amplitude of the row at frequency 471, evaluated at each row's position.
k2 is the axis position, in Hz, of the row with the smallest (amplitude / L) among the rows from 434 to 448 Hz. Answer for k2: 439 Hz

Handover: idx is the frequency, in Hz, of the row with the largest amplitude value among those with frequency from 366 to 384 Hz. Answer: 367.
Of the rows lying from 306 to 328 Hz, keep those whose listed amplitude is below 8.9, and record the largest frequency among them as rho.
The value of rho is 317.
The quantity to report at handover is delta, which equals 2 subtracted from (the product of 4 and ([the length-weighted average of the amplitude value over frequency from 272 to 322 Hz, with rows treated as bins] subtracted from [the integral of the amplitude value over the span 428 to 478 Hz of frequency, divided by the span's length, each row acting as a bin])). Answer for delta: -9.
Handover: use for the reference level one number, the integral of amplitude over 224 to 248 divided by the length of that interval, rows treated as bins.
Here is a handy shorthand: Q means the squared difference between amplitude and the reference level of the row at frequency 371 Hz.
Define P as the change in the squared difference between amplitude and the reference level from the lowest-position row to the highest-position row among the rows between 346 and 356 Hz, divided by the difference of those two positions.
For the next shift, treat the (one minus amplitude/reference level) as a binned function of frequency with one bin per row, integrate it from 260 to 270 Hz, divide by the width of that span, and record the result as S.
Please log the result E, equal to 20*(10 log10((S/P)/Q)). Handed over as -487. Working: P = 0.59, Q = 37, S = 0.08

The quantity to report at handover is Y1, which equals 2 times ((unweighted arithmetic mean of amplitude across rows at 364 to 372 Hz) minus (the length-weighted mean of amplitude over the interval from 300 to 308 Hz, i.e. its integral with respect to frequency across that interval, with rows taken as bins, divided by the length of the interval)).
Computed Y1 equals -8.0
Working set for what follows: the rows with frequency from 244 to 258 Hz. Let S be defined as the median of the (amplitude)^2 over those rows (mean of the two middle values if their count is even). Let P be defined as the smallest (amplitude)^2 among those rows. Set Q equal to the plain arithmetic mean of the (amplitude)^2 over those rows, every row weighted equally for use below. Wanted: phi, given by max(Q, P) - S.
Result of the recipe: 1.8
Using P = 100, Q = 108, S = 106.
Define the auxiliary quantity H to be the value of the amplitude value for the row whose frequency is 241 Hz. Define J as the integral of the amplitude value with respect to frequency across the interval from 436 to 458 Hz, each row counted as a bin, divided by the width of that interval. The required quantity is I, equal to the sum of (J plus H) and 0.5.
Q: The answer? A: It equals 18.5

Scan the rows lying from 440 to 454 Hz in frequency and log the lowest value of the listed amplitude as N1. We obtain 7.4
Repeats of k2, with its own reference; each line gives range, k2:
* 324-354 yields 349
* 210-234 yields 217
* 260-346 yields 281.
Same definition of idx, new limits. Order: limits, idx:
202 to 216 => 205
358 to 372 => 359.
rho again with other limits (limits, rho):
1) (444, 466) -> 465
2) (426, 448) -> 447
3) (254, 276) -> 275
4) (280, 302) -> 293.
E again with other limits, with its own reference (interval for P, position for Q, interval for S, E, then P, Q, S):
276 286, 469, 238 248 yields -319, 0.00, 20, 0.00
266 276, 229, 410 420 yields 318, 0.28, 0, 0.27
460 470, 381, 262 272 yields -474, 0.47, 43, 0.09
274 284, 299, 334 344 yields 227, 0.01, 1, 0.12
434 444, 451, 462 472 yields -167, 0.30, 10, 0.43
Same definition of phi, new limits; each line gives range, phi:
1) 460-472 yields 0.8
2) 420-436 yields 0.2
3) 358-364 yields -0.5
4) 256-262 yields -0.4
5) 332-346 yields 2.6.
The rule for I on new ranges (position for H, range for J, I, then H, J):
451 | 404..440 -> 16.0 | 7.42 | 8.1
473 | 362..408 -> 12.2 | 6.19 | 5.5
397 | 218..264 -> 18.0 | 7.05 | 10.4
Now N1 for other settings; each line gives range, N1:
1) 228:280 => 8.88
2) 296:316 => 8.69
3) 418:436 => 7.91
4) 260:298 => 8.66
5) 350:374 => 3.98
